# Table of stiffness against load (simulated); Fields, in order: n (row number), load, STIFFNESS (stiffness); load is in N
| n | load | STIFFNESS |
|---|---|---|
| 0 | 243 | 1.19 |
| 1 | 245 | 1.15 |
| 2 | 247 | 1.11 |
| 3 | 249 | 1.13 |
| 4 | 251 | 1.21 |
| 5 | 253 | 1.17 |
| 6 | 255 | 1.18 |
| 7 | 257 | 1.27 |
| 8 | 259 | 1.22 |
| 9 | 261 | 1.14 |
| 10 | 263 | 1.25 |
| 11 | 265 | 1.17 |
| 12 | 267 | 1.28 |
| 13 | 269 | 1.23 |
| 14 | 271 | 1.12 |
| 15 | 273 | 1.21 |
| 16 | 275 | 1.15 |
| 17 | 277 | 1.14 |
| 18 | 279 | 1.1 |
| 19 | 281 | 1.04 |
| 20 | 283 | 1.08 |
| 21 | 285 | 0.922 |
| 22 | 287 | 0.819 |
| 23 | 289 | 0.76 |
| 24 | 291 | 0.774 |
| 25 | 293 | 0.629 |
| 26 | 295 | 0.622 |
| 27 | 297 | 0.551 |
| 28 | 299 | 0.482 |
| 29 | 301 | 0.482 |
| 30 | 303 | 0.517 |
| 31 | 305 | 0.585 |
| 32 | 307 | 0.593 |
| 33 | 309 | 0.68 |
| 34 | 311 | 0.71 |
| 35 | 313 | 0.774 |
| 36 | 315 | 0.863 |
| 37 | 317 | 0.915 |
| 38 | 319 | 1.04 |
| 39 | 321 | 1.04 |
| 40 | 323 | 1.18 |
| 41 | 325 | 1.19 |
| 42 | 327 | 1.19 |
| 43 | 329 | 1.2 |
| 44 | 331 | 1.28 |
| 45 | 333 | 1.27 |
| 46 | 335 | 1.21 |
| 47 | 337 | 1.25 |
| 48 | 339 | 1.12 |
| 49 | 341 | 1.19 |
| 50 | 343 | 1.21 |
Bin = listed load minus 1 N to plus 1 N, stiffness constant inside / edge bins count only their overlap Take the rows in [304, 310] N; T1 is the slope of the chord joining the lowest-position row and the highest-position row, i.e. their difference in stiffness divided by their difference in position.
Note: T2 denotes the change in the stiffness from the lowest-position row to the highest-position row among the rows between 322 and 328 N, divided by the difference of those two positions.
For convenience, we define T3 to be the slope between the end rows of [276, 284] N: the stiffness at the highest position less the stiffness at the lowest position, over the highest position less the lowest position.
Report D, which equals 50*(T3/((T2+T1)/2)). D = -38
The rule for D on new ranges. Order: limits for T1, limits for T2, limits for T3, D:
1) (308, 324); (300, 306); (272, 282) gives -35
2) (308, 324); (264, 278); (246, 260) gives 28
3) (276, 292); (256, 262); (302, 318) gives -48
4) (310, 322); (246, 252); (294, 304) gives -23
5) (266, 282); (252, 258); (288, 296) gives -293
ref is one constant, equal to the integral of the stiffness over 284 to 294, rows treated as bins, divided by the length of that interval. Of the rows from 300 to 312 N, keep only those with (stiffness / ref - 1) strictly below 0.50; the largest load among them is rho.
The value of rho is 311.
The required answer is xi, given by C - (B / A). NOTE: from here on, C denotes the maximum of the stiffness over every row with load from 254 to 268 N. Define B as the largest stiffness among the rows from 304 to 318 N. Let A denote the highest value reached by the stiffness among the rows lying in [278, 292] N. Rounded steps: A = 1.1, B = 0.915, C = 1.28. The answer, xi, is 0.4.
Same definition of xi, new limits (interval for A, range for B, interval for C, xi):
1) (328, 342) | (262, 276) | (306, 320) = 0.0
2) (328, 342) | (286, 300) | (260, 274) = 0.6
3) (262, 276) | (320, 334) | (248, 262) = 0.3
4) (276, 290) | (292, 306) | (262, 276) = 0.7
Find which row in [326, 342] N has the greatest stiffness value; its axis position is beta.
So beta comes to 331 N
